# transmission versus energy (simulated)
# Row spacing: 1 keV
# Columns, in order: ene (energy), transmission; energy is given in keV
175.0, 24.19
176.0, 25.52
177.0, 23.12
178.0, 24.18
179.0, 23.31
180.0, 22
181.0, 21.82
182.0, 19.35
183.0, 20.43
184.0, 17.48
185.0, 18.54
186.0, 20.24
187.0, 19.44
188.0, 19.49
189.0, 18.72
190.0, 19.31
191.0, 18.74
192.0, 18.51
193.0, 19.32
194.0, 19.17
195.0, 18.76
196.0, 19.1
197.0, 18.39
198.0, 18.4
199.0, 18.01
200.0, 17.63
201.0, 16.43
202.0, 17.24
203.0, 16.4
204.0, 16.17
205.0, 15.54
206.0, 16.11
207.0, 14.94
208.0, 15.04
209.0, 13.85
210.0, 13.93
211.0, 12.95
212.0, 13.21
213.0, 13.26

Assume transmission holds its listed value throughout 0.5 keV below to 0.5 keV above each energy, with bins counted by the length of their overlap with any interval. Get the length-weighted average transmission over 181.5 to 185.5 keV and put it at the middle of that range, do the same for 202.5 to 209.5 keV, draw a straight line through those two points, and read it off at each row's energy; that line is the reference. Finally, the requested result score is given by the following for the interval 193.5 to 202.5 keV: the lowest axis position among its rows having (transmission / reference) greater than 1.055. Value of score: 194.0 keV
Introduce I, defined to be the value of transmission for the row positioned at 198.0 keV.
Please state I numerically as 18.4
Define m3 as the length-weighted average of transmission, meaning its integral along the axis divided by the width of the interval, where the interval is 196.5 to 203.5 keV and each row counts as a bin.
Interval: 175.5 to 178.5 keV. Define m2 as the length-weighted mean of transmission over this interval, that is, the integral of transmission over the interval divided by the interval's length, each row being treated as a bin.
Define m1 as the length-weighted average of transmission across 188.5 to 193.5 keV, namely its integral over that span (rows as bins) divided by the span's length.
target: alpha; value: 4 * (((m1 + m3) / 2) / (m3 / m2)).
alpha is 101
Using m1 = 18.9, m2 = 24.3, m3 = 17.5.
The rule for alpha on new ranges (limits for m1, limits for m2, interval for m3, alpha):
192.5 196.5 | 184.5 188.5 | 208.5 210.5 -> 92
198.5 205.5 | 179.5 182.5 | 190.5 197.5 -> 80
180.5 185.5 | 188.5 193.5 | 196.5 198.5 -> 78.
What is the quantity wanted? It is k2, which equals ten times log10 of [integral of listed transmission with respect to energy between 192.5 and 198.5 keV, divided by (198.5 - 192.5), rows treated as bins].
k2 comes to 12.8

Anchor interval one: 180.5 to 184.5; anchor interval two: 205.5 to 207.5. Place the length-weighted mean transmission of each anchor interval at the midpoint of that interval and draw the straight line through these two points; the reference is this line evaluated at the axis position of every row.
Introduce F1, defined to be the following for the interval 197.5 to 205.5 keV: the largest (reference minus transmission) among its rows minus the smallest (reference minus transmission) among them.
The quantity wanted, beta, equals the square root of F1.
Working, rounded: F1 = 1.6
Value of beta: 1.3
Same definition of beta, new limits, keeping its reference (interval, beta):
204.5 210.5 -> 1.3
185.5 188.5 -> 0.8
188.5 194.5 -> 1.2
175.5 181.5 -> 1.7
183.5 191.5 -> 1.8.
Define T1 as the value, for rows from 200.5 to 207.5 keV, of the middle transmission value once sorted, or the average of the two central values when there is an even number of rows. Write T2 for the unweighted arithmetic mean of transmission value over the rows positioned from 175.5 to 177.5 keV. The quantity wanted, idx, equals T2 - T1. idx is 8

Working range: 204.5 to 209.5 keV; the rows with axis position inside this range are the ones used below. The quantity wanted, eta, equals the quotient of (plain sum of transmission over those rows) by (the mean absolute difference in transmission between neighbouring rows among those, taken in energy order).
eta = 100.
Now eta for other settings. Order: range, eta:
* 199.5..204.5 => 109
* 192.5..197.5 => 235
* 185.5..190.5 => 176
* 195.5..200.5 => 246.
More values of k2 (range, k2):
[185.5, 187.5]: 13.0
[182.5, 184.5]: 12.8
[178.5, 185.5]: 13.1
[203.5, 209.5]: 11.8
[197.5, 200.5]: 12.6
